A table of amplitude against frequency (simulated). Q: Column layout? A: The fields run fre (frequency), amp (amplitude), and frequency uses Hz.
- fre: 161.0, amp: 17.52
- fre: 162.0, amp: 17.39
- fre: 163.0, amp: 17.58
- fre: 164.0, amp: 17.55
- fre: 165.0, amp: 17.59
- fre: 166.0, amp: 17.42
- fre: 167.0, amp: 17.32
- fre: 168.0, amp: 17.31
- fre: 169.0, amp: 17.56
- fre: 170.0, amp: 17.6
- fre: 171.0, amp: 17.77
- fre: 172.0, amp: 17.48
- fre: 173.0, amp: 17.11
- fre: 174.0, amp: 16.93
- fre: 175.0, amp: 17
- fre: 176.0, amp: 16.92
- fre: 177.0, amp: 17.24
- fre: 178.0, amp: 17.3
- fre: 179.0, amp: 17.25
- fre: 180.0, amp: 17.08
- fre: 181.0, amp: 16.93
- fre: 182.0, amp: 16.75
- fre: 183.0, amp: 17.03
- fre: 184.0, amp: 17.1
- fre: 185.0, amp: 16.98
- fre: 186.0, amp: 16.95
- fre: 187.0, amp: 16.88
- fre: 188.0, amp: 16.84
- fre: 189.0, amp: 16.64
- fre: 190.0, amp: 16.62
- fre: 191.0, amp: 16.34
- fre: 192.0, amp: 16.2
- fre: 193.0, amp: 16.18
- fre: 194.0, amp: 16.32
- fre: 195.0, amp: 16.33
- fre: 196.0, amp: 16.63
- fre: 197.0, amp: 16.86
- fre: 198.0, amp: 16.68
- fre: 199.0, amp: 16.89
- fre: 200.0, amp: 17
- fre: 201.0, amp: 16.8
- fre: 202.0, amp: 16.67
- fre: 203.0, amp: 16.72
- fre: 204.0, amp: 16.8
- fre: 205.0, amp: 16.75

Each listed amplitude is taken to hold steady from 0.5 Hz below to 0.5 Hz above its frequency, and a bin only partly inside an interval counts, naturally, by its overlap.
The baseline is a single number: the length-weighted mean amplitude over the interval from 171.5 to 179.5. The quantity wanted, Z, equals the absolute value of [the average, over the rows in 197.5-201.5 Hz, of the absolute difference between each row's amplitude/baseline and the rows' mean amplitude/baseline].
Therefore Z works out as 0.0060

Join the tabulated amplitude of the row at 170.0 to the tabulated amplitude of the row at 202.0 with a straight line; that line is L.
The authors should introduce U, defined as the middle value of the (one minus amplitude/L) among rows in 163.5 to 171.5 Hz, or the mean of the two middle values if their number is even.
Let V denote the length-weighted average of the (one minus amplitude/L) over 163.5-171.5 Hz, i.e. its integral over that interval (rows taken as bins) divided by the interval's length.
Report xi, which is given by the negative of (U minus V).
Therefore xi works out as -0.002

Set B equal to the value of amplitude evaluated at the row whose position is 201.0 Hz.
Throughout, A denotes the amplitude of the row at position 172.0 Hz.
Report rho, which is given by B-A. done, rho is -0.7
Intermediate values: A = 17.48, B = 16.8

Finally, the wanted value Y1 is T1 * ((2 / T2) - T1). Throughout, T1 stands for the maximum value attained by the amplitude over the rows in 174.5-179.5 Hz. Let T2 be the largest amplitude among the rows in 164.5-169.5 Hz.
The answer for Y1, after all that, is -297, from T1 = 17.3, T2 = 17.59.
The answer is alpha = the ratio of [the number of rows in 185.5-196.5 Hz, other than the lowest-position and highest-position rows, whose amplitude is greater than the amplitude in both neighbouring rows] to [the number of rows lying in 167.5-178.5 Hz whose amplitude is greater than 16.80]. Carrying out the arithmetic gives 0.00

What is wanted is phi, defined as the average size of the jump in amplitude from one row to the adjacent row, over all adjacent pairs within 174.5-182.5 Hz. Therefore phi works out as 0.14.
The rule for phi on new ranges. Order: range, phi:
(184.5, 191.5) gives 0.11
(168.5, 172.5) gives 0.17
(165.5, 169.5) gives 0.12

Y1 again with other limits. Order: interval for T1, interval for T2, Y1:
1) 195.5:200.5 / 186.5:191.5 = -287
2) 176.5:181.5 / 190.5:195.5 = -297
